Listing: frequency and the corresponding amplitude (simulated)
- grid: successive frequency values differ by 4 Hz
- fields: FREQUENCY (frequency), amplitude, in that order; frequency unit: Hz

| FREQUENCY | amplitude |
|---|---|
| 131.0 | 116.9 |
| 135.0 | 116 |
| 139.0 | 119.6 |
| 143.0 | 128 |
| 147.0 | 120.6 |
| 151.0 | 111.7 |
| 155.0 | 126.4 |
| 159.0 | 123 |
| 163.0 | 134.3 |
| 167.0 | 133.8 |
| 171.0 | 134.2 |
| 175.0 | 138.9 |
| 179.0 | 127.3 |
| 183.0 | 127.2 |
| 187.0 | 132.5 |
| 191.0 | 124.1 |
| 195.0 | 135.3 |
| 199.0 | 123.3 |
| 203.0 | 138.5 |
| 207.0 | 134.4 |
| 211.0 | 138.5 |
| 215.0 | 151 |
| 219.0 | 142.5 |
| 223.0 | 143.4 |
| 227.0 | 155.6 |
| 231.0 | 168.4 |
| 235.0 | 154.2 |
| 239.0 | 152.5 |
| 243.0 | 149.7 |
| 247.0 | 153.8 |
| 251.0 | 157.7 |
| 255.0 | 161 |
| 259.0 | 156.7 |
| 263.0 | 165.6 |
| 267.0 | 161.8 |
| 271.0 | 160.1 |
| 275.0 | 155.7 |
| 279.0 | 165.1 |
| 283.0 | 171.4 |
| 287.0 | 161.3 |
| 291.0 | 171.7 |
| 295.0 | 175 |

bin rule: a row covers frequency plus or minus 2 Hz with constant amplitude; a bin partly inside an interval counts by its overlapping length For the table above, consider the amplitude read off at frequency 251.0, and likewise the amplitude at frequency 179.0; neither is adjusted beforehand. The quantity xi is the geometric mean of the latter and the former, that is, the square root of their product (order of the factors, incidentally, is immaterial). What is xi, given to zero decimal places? 142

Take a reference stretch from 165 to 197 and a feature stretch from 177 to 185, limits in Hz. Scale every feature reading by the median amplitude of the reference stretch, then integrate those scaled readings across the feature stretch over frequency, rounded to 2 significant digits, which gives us 7.6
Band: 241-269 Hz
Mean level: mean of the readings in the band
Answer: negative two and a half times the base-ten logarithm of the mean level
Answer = -5.50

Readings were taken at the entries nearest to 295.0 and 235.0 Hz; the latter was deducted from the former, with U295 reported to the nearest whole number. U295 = 21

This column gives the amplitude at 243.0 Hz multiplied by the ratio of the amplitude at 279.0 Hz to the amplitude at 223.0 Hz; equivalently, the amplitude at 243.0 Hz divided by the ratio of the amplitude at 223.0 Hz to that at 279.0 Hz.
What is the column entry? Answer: 172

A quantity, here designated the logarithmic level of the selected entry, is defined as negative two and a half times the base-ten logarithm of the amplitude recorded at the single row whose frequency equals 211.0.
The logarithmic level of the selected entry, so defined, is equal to -5.35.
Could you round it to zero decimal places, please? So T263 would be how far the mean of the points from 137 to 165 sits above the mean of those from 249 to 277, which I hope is -36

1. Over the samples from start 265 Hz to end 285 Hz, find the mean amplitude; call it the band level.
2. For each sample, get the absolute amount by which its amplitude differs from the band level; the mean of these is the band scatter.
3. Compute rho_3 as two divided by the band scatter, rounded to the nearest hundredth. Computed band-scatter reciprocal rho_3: 0.46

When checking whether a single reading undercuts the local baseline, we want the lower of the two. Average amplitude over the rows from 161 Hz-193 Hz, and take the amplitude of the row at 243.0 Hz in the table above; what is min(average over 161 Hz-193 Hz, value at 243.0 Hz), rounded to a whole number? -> 132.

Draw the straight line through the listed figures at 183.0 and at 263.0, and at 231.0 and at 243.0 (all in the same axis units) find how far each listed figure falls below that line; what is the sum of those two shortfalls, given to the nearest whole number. -12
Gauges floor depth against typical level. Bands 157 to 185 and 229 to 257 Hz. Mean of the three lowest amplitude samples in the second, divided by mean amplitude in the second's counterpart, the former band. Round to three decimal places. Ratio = 1.158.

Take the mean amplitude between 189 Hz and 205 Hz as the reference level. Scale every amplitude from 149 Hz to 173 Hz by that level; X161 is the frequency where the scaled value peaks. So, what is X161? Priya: 163.0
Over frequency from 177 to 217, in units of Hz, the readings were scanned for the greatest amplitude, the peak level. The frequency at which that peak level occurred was 215.0 Hz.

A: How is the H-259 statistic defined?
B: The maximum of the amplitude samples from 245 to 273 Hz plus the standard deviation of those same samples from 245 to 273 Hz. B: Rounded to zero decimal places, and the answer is 169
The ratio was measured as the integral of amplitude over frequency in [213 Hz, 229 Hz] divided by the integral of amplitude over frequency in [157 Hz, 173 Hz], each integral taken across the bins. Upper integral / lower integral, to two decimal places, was 1.13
